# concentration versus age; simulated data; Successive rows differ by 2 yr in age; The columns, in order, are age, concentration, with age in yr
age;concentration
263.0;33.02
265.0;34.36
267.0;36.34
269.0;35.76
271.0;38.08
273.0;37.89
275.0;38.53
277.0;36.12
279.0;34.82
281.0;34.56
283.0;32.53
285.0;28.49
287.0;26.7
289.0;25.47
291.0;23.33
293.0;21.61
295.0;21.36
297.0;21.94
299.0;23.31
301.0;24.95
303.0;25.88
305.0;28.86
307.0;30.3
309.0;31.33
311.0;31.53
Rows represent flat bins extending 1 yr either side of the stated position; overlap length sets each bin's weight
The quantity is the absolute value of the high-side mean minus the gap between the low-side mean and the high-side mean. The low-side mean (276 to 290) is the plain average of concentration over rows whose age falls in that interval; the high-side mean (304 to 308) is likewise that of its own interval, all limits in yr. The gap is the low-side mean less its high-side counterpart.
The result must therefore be 28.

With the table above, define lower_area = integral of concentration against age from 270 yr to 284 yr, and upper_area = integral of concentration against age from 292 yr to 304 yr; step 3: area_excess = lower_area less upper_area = 227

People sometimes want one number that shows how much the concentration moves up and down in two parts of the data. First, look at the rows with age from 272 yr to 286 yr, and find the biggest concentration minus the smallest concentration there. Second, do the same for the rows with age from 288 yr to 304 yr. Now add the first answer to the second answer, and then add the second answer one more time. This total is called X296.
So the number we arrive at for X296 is 19.1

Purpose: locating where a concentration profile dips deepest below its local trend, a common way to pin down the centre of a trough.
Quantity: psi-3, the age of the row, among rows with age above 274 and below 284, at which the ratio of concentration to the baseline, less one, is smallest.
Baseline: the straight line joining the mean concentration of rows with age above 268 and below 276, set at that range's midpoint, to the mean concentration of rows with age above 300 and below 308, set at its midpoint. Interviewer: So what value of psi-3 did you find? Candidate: 283.0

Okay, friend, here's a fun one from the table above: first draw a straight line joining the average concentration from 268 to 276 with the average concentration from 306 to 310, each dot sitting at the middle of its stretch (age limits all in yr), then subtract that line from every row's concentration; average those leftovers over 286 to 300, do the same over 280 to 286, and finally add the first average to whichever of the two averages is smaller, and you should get -20.5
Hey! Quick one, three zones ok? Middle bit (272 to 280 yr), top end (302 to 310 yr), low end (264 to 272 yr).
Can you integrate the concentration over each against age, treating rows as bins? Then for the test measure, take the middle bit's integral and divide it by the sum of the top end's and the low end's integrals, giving 0.56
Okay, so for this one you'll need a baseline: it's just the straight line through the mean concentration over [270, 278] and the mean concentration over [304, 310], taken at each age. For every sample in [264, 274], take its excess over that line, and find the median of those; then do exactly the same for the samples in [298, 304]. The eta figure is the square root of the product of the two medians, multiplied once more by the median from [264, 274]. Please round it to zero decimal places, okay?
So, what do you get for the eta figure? -13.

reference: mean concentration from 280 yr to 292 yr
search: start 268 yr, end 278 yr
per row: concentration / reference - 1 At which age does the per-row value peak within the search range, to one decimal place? 275.0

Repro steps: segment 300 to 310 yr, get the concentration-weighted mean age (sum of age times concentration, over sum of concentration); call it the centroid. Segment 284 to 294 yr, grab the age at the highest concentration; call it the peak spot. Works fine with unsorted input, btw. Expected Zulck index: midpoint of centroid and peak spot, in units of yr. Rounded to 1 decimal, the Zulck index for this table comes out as 295.1 yr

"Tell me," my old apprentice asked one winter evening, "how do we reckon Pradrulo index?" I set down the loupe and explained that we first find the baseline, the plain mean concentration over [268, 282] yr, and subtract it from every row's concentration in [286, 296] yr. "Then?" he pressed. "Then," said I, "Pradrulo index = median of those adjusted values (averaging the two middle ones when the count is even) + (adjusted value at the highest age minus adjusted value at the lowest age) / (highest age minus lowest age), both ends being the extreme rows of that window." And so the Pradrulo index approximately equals -14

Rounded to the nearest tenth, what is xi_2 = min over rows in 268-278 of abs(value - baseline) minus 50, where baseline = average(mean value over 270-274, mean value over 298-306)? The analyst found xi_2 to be -46.1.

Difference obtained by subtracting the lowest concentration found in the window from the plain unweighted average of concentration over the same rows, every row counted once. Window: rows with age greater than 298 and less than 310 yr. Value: 4.1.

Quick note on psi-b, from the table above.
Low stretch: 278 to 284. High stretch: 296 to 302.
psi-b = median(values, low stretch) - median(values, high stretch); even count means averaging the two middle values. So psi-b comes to 11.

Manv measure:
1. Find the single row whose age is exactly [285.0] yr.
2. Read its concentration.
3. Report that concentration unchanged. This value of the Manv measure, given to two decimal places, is 28.49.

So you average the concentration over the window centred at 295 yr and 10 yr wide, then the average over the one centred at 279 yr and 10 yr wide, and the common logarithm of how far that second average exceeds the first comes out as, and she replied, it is 1.11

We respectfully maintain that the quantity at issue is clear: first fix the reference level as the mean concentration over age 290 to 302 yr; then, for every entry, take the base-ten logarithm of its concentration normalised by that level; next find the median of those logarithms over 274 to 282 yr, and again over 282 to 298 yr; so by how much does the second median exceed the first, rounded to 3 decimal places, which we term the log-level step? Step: -0.163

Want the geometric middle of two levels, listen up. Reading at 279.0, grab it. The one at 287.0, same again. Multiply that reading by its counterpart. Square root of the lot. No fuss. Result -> 30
